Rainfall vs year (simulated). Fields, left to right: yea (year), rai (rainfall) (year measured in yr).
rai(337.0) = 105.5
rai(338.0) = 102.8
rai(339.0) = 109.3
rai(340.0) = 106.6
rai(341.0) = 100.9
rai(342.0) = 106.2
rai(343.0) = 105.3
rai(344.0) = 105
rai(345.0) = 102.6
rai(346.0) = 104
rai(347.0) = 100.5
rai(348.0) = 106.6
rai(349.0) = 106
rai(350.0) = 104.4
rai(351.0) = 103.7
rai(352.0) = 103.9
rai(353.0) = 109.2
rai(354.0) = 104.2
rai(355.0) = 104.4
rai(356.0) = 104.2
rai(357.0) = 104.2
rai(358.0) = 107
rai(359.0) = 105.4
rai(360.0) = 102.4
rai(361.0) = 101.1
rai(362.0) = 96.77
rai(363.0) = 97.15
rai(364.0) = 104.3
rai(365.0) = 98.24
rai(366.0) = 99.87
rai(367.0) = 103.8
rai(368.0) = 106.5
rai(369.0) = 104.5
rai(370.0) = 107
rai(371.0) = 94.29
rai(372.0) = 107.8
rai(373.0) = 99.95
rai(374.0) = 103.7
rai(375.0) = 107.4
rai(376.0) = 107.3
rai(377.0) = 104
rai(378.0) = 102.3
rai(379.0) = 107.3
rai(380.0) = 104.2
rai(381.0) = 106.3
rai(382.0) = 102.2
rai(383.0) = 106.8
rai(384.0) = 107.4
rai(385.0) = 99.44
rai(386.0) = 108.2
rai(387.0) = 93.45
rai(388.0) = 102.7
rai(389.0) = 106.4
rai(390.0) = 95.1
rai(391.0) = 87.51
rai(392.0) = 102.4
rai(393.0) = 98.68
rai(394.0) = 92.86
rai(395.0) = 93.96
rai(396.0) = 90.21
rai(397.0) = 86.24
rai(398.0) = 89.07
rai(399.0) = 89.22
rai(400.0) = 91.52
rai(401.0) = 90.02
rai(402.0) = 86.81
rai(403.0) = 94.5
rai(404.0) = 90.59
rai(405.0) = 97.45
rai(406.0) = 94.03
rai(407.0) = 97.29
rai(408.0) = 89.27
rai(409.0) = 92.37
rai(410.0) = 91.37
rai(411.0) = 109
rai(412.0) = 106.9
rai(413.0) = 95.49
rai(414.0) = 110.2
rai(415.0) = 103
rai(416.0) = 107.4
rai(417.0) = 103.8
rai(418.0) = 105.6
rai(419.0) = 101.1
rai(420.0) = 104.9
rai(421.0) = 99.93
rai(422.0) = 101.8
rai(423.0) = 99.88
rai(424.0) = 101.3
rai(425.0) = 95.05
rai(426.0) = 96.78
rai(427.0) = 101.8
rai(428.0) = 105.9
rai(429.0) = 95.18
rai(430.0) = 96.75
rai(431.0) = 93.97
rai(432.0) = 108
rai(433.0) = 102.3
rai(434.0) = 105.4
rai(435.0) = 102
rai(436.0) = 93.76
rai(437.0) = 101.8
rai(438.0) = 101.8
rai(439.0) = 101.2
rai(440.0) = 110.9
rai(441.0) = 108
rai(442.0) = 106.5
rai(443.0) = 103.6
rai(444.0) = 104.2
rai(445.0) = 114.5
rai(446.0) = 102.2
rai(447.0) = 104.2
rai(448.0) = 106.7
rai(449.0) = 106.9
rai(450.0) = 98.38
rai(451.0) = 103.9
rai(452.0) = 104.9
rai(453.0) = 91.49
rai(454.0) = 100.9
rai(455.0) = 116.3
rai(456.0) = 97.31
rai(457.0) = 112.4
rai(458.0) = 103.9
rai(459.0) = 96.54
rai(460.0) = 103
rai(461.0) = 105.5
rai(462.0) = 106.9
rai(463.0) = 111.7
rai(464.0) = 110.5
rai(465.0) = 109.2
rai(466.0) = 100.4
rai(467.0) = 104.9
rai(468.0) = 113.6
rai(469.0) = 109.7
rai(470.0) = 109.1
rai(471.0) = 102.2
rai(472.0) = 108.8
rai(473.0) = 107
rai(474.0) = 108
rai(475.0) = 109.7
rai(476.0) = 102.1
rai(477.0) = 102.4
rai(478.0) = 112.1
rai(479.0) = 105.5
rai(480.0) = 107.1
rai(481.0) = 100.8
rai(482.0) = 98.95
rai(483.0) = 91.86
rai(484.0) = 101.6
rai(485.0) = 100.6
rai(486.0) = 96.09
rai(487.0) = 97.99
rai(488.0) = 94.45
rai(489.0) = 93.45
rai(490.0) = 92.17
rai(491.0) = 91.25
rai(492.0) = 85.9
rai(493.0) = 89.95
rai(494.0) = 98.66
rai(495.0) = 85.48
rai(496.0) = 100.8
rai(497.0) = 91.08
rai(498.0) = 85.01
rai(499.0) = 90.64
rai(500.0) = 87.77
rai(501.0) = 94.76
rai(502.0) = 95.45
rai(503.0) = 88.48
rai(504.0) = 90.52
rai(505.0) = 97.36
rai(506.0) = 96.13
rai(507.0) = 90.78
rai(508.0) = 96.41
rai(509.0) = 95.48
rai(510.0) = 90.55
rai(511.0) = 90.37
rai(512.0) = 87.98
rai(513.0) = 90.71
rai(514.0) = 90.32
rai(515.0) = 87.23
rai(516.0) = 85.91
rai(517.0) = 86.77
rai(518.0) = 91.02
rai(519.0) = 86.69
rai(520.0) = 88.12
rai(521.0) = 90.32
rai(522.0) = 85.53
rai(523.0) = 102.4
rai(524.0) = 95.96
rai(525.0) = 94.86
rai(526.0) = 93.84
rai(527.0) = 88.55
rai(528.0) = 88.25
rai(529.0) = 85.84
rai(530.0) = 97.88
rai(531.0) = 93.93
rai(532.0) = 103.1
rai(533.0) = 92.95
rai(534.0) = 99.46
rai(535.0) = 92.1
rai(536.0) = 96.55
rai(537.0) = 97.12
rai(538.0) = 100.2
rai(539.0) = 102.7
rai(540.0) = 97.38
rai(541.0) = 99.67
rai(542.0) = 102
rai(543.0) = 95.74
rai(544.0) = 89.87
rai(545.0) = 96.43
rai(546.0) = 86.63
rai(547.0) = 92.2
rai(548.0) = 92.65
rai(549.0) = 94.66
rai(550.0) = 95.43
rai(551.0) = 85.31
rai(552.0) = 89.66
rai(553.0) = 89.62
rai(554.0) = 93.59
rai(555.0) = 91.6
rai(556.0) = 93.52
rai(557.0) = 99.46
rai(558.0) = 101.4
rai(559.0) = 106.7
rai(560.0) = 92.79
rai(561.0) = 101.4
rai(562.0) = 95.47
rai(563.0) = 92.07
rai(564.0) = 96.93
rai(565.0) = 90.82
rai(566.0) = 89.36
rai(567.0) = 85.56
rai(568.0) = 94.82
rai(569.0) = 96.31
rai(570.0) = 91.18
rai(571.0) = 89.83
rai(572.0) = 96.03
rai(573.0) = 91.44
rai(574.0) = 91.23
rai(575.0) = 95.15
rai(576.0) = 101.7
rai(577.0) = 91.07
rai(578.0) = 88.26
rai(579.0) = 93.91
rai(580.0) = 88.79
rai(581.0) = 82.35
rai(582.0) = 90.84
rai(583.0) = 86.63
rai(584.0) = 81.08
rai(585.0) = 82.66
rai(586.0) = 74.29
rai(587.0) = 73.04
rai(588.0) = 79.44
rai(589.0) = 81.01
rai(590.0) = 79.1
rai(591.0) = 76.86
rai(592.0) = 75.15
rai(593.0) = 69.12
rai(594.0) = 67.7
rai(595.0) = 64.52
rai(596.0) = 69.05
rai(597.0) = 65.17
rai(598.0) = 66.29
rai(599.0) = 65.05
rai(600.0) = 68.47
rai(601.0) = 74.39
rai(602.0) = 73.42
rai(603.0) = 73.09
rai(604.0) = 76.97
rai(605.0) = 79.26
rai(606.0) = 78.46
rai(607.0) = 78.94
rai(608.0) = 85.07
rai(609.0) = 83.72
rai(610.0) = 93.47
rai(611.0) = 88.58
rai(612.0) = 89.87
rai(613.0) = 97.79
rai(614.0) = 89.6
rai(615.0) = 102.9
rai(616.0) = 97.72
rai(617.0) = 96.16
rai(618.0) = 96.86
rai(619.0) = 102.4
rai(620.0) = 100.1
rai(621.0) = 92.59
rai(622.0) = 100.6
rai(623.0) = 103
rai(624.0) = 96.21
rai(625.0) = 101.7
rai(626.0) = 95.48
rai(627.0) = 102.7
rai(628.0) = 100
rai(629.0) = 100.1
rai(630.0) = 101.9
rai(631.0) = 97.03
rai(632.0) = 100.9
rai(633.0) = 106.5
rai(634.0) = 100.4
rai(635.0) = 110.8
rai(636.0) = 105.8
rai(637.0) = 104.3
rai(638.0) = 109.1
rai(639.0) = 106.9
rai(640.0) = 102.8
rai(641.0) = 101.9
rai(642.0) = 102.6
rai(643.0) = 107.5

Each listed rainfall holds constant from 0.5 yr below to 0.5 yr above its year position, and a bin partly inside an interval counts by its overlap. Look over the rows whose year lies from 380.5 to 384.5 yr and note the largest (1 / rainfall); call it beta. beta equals 0.0098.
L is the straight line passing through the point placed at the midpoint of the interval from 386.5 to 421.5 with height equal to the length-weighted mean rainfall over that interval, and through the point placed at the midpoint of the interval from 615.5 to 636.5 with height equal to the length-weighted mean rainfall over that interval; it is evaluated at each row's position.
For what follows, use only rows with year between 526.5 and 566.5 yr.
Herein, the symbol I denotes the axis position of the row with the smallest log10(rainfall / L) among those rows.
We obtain 551.0 yr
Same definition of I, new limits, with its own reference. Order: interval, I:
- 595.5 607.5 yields 599.0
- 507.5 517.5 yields 516.0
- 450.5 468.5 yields 453.0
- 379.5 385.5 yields 385.0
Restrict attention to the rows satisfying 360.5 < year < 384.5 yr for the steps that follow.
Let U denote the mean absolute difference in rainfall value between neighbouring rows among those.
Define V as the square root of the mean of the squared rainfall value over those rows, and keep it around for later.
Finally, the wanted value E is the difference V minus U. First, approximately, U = 4.2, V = 103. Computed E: 99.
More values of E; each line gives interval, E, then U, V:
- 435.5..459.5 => 97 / 6.8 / 104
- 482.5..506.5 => 88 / 5.2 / 93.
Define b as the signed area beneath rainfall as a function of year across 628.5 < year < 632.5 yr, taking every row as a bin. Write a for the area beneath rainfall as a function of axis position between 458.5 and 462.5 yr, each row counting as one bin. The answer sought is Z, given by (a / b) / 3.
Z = 0.343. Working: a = 412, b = 400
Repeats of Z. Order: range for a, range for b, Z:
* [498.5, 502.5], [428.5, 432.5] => 0.312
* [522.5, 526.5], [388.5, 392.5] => 0.330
